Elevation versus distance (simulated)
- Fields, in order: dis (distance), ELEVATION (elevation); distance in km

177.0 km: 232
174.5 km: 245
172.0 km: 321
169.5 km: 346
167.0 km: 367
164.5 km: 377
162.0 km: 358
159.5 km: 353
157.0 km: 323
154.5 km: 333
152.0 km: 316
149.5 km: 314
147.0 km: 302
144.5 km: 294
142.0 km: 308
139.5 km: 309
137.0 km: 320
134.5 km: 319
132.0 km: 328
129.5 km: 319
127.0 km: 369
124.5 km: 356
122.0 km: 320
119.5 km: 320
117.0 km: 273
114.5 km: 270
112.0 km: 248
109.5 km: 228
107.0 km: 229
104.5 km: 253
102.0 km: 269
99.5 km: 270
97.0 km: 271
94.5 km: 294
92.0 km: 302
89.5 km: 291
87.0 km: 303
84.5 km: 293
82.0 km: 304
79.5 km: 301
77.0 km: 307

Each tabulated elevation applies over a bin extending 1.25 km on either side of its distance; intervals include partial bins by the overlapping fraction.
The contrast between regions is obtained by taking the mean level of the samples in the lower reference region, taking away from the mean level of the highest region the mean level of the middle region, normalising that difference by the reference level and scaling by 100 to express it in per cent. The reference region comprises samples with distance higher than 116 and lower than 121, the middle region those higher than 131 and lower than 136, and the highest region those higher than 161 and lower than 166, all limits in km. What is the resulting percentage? 15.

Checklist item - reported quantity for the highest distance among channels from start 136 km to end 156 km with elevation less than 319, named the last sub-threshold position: 152.0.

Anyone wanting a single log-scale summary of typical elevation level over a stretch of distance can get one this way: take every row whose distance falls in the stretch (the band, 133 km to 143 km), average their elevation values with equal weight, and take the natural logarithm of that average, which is 5.75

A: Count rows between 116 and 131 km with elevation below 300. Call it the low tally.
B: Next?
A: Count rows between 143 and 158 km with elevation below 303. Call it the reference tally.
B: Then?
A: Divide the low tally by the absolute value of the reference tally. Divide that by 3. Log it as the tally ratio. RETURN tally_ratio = 0.17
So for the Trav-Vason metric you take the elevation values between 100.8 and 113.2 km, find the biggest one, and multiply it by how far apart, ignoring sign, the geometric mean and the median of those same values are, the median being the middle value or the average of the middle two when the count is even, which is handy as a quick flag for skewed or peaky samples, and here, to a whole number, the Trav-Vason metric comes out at 829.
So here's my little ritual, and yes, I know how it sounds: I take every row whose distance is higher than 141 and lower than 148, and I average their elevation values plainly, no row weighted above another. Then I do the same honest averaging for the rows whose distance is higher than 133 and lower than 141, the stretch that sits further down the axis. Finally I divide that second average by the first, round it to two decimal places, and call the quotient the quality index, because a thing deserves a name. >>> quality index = 1.05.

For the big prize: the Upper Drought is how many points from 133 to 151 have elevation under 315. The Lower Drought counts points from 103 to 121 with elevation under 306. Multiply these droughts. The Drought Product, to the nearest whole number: 30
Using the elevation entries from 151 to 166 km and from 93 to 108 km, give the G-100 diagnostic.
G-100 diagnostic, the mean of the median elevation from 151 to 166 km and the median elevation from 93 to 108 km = 306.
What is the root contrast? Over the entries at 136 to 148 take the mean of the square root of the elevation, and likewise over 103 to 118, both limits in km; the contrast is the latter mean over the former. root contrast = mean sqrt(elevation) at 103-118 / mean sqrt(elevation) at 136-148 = 0.903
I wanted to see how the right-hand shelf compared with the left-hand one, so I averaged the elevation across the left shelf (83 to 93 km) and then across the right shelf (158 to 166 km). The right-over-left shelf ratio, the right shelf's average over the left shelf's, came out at 1.22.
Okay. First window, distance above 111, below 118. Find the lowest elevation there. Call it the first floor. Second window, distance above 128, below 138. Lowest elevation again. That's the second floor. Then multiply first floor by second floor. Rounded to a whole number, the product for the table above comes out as 79112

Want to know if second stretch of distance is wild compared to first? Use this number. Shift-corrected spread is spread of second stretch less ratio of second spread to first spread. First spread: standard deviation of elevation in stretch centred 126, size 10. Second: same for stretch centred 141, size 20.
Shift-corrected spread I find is 10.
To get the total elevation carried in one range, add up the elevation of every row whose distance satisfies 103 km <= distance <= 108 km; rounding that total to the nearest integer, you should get 482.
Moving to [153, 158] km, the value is 656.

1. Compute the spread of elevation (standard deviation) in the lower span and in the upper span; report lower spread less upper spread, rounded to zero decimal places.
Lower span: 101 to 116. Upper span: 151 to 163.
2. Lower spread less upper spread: 0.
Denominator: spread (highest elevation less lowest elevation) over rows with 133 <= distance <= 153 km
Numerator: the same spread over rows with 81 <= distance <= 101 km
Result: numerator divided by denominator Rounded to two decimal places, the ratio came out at 1.31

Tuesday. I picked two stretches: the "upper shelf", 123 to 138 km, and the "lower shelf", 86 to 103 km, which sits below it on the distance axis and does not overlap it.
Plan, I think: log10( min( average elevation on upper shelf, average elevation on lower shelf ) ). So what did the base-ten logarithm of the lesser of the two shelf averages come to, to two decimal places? 2.46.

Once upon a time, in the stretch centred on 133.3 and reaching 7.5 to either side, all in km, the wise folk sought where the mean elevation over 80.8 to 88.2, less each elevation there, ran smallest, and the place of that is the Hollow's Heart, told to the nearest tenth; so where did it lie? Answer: 127.0 km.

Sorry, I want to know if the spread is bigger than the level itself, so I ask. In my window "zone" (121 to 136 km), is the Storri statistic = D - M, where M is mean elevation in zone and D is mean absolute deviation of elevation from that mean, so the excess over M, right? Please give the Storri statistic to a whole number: -317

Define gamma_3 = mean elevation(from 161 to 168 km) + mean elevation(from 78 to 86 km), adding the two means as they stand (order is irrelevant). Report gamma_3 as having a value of 667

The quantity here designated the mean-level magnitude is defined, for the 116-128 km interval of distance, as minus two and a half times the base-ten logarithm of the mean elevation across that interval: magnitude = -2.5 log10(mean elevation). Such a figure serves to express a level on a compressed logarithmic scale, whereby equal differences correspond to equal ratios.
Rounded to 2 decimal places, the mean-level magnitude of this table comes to -6.29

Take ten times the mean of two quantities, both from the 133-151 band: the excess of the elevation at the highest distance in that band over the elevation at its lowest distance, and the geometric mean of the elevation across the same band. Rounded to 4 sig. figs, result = 1522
